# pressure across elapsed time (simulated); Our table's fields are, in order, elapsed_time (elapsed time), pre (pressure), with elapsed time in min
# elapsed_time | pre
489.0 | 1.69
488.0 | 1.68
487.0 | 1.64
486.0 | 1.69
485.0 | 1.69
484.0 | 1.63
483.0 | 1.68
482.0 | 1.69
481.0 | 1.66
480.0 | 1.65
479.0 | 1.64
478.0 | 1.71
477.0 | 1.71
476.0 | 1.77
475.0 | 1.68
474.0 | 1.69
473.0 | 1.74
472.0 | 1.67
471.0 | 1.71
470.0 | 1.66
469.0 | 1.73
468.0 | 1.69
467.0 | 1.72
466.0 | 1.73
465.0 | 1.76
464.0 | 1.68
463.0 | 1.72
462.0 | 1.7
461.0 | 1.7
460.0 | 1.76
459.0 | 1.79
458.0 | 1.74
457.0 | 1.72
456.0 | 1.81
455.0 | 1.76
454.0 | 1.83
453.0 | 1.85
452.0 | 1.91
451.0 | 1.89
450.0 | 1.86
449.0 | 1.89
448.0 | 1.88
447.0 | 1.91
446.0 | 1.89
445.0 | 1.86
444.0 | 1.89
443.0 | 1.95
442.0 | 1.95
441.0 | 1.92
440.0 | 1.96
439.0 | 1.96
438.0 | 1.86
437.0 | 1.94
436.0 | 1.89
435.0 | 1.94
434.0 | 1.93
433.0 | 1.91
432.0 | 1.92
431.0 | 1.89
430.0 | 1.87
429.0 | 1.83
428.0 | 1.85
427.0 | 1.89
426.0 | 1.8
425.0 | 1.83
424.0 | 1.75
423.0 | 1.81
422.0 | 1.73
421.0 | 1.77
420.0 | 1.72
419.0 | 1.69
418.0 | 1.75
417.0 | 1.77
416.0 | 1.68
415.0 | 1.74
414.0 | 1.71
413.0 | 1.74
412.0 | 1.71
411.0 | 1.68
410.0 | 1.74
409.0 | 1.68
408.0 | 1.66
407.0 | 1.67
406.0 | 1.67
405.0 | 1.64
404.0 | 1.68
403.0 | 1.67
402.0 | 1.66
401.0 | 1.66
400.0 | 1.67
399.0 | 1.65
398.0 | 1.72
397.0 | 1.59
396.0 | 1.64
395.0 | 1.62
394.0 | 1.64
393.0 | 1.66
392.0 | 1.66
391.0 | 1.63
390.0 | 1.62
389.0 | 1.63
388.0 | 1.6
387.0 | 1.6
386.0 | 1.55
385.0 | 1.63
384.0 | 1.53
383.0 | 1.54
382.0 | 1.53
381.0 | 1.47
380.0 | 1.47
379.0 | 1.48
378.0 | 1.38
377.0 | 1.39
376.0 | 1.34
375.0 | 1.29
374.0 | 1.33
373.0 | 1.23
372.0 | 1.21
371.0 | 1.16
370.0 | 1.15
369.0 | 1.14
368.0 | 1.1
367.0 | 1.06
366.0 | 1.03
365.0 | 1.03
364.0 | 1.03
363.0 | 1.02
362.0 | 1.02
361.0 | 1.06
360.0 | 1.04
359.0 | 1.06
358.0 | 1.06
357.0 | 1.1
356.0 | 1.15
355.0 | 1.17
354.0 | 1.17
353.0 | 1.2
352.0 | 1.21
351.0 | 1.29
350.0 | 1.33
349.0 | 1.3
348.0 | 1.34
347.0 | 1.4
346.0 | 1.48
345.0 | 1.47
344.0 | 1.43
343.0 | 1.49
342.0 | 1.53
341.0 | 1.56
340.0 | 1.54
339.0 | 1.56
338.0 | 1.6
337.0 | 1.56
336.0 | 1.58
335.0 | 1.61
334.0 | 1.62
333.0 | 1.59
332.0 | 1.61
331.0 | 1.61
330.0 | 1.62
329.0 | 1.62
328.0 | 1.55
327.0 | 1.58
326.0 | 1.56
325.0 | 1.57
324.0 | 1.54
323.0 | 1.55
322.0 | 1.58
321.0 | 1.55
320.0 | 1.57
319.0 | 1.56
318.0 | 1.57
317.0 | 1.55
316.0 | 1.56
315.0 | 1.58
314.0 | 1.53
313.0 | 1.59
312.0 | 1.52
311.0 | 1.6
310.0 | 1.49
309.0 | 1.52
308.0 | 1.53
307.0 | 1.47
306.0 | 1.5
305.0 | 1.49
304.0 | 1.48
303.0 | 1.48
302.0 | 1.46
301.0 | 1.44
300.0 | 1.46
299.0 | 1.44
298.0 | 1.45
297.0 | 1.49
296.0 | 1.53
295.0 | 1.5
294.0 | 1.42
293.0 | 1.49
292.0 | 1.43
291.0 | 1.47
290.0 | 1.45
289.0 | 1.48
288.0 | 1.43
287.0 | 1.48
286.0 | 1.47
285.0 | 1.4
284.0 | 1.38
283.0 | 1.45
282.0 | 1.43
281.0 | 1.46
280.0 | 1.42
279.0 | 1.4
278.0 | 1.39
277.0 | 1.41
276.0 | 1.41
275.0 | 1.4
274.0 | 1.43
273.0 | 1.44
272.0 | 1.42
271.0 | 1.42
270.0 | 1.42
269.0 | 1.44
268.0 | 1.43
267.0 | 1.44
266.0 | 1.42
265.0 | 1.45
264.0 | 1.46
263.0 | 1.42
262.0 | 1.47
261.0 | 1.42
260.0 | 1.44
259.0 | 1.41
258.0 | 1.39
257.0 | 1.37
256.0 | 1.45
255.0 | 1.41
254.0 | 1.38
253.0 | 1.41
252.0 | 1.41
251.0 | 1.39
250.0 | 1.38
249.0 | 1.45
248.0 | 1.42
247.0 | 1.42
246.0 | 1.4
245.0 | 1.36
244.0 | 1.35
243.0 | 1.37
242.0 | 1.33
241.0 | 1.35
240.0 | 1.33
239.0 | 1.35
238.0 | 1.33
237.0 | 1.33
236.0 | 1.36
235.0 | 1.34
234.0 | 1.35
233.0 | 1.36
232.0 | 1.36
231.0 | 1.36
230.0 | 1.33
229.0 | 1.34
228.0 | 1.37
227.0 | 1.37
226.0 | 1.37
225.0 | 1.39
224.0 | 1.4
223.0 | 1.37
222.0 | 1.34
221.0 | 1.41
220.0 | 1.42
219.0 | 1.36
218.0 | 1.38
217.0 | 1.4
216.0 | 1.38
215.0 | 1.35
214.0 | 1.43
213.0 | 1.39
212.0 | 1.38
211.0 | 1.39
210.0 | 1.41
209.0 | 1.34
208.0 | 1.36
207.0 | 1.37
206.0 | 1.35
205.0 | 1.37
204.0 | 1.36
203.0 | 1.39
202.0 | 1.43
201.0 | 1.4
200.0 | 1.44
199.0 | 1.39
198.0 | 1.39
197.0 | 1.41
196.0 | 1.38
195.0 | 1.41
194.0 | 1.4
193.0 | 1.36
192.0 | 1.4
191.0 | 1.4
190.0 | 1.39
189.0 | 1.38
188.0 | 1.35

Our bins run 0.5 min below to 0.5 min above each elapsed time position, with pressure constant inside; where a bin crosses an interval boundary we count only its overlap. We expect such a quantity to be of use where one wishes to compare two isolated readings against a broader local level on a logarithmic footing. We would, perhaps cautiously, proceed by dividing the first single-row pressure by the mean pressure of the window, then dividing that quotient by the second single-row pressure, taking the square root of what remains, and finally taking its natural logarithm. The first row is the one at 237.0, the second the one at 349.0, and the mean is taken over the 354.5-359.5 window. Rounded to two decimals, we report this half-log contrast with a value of -0.04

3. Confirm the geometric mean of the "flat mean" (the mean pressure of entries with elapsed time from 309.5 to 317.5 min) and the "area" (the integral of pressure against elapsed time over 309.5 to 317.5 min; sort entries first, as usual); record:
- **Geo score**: 4.39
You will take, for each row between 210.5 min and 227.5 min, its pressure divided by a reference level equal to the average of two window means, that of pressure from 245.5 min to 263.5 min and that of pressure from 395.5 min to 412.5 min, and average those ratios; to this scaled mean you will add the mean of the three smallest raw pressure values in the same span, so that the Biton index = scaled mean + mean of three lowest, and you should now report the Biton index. 2.25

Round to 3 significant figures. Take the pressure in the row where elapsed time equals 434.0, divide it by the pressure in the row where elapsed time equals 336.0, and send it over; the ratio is 1.22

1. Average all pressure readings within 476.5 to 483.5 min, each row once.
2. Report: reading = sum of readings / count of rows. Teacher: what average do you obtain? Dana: 1.68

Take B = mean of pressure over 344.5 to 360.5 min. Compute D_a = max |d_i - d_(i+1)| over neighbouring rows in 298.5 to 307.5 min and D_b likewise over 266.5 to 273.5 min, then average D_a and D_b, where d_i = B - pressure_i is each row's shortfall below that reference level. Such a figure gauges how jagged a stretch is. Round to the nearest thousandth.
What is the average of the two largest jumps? 0.025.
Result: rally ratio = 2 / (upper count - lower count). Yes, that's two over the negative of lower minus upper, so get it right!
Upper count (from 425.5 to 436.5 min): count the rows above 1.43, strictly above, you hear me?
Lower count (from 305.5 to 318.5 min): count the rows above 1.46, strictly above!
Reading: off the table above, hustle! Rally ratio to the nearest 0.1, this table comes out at -1.0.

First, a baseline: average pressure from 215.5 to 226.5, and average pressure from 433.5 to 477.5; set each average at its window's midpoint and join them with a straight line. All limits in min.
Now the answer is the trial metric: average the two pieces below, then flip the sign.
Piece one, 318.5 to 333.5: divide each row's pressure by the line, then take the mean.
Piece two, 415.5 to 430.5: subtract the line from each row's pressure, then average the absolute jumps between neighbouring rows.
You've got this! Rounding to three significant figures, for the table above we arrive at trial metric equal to -0.527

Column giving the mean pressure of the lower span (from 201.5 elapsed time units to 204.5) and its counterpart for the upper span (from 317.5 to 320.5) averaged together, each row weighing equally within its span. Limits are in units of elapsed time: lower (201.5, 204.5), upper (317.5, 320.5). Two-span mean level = 1.48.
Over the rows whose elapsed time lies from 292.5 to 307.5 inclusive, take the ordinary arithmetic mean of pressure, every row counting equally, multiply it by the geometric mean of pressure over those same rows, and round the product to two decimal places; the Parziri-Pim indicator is 2.17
